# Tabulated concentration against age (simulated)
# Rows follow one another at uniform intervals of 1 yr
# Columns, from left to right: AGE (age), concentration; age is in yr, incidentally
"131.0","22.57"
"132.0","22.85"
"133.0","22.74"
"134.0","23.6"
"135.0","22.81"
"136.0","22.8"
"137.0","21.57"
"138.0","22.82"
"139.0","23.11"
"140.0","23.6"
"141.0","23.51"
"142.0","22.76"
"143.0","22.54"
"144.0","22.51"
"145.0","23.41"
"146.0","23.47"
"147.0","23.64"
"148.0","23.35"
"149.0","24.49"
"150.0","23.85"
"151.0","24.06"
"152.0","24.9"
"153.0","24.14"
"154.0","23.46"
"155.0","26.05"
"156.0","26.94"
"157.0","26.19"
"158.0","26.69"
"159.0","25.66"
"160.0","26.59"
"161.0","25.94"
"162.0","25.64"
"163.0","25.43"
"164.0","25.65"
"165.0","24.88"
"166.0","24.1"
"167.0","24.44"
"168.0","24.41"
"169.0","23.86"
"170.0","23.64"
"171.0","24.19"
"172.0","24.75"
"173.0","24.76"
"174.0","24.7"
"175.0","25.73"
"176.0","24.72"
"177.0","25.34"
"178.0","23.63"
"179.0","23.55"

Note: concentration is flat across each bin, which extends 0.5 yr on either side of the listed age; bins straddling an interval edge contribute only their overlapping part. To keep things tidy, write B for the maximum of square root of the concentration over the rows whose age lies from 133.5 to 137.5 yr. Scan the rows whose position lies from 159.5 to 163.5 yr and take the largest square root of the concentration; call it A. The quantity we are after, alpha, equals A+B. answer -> 10.0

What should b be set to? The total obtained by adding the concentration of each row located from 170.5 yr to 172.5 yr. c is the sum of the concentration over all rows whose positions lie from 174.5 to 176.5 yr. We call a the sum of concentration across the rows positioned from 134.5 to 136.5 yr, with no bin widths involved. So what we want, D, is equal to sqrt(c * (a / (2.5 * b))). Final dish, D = 4.34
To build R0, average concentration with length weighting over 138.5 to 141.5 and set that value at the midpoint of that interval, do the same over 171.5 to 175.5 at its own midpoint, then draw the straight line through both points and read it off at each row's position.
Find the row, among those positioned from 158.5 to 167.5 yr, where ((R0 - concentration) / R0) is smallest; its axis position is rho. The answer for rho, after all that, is 160.0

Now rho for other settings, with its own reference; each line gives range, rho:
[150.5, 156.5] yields 156.0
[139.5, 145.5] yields 140.0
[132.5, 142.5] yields 134.0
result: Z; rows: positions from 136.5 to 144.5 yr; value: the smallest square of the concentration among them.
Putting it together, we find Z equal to 465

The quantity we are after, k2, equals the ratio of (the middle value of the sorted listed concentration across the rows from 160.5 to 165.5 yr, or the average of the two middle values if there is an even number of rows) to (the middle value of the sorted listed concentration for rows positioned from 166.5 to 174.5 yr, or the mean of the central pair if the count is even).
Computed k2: 1.05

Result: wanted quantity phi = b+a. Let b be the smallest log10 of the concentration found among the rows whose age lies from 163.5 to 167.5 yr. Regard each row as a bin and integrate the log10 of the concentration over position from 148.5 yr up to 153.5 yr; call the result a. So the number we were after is 8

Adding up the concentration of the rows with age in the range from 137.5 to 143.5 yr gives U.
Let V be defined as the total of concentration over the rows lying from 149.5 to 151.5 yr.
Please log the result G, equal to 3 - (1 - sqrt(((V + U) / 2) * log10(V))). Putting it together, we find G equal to 15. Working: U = 138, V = 48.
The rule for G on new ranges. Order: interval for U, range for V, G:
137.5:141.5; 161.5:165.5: 16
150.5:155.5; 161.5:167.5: 19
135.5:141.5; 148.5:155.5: 21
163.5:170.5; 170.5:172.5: 16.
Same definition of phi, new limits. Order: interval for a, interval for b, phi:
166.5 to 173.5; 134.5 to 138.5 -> 11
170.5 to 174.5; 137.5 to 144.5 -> 7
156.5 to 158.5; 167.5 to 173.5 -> 4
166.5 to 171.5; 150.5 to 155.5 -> 8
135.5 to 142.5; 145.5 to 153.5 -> 11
